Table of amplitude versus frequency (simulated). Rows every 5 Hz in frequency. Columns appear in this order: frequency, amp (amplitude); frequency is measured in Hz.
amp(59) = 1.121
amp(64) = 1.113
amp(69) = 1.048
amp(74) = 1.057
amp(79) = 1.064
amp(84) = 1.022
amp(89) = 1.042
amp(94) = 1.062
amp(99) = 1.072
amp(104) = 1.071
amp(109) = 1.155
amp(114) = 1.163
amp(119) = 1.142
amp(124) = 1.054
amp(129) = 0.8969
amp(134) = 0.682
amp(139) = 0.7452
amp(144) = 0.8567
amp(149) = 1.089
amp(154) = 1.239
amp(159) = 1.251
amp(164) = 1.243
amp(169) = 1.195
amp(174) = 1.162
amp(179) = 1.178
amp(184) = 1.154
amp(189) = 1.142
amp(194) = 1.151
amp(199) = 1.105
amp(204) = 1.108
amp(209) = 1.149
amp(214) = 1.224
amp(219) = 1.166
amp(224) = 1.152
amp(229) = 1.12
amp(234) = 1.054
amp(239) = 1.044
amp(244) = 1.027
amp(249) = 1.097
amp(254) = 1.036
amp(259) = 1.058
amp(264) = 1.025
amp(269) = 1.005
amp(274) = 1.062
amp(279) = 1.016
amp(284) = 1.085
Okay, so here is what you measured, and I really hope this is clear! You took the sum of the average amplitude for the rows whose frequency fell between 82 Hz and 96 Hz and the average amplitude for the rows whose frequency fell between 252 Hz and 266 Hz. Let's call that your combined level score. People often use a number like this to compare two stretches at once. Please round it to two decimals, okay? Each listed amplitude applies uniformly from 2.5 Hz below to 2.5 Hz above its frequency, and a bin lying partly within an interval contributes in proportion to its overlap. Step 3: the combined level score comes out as 2.08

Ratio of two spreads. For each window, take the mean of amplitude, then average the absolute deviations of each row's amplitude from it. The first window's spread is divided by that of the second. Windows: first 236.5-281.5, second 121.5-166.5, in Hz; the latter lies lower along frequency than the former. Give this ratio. 0.11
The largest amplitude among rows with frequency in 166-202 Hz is 1.195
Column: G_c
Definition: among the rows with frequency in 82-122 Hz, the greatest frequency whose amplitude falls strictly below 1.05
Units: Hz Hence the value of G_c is 89 Hz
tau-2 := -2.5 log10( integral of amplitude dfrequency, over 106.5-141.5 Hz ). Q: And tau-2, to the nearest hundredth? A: -3.83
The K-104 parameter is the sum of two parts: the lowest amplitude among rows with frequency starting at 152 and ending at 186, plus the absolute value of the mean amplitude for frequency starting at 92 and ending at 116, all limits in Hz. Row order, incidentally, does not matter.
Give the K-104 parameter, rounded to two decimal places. 2.26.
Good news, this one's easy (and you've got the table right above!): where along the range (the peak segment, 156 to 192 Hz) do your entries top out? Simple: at 159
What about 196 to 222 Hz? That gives 214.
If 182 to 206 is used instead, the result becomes 184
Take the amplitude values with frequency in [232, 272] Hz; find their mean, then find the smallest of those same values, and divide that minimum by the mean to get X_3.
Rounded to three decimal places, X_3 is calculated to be 0.963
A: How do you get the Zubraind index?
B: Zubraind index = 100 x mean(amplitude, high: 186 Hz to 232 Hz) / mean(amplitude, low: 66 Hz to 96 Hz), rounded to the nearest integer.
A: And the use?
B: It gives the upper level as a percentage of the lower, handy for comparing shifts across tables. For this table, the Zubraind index 109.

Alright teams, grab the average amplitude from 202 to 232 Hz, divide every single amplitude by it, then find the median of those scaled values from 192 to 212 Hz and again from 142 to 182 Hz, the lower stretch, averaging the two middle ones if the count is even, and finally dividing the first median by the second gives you 0.95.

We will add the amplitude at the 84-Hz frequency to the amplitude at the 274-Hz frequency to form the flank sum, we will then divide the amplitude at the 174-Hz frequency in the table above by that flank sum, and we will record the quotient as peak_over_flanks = 0.558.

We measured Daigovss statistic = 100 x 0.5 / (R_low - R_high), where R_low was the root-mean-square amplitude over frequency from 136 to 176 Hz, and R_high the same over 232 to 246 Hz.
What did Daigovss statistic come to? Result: 708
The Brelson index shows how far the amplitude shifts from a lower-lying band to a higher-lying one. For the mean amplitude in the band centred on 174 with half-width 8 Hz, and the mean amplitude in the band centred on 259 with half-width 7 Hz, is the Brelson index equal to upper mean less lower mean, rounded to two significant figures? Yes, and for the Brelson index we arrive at -0.14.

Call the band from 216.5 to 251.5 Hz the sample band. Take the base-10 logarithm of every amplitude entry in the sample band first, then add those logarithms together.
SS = 0.27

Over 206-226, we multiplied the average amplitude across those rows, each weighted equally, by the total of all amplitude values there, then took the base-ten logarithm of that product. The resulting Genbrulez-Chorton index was 0.74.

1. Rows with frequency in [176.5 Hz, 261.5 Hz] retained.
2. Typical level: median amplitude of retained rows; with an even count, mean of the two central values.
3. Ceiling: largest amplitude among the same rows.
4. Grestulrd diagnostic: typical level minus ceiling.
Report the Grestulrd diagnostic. -0.104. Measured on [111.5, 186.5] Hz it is -0.097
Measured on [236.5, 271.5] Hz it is -0.061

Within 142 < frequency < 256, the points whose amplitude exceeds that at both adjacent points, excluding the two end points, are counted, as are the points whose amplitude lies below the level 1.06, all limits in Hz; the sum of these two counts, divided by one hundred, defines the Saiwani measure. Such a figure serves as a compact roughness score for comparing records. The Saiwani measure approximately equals 0.100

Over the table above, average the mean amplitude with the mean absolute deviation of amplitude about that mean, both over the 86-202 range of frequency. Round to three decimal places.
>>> 0.594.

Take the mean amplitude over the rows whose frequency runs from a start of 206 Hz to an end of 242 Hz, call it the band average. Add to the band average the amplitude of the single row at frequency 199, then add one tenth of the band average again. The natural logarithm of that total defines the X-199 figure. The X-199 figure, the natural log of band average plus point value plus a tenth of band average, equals 0.853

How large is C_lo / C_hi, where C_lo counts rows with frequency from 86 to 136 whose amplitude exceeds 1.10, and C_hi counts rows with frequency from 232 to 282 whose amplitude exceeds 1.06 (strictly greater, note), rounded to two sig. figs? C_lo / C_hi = 1.5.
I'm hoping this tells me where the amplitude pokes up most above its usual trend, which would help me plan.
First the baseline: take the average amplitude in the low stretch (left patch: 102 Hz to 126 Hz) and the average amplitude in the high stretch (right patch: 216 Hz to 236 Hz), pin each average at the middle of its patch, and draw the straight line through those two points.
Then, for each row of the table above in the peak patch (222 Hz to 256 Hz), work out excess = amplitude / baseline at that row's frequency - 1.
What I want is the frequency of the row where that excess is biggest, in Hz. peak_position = 224 Hz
